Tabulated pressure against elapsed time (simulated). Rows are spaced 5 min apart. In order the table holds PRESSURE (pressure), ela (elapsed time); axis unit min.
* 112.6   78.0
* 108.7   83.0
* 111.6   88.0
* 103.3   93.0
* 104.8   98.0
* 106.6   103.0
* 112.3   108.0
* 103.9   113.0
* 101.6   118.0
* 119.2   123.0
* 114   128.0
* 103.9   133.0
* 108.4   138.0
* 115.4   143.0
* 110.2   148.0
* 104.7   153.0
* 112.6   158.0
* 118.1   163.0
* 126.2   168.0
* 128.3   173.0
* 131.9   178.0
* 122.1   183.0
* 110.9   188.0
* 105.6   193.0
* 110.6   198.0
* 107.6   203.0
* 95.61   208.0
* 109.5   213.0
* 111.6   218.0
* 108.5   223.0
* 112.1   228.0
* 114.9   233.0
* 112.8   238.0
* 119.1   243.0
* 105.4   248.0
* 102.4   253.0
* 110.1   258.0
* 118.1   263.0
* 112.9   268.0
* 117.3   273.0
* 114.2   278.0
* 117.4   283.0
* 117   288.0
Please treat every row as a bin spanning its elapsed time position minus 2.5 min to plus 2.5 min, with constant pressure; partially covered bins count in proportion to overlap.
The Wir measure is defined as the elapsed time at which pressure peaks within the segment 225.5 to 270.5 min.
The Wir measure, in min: 243.0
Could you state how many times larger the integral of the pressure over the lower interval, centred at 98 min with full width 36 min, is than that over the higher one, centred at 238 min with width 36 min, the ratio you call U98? 0.97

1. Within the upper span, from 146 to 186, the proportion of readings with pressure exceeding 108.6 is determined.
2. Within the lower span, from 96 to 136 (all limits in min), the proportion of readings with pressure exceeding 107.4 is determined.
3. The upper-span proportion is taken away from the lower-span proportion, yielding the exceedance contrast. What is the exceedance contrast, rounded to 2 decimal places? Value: -0.50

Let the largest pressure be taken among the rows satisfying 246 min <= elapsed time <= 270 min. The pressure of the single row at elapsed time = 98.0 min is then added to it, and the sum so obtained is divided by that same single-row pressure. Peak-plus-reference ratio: 2.13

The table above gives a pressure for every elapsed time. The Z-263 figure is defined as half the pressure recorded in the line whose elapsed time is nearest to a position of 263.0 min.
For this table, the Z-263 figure 59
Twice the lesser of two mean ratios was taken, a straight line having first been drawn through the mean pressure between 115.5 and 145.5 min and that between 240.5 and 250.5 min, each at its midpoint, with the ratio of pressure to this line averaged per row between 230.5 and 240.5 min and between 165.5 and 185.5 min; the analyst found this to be 2.03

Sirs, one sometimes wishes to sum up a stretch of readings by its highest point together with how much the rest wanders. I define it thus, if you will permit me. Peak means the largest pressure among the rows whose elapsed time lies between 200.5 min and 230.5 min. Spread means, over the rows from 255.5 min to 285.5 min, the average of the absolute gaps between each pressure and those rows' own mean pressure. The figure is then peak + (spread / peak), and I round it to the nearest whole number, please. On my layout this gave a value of 112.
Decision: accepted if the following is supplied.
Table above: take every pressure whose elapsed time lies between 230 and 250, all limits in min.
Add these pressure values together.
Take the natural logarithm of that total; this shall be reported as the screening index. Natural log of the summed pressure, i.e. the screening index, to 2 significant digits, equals 6.1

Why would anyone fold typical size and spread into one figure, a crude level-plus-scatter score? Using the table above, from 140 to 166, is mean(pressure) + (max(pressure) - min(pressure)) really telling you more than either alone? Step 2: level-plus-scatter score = 126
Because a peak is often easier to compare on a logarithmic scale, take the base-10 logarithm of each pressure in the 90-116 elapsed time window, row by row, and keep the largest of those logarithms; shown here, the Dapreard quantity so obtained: 2.05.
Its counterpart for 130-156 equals 2.06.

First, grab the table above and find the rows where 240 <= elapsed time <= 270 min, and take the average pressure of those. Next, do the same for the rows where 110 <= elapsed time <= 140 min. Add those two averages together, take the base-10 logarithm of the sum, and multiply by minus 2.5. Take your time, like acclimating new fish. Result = -5.86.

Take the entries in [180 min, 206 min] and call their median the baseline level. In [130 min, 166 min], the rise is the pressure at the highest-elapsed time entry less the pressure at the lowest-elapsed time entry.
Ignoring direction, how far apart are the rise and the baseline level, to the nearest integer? 96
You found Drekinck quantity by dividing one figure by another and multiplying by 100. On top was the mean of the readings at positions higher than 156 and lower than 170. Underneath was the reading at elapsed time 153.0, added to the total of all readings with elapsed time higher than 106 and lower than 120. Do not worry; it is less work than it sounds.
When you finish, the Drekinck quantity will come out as 28.2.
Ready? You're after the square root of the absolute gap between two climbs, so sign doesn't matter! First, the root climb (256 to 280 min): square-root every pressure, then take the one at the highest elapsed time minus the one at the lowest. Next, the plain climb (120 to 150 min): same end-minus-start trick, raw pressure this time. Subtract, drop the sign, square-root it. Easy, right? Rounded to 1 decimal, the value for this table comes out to 3.0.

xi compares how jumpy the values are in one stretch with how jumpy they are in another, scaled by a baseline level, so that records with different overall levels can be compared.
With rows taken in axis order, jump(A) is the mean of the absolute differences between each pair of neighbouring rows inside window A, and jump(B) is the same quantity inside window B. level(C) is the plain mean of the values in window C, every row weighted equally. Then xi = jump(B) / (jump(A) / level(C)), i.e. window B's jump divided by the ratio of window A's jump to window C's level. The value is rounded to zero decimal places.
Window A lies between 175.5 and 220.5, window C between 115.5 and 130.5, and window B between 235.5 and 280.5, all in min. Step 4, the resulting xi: 92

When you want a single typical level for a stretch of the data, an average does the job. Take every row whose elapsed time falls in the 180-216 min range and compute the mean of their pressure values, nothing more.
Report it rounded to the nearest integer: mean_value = 109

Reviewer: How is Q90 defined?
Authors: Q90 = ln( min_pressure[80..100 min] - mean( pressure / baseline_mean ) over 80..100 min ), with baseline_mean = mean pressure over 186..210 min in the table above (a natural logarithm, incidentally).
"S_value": 4.63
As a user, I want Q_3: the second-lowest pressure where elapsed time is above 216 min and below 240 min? 111.6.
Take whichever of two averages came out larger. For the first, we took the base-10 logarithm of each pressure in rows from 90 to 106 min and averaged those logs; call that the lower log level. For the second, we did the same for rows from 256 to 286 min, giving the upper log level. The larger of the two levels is 2.061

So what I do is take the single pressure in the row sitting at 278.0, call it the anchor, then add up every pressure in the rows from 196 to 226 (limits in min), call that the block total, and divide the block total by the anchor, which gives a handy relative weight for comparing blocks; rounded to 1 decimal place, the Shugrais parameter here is 5.6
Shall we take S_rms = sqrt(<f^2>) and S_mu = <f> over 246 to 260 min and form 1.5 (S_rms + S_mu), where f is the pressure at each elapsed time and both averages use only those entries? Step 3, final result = 318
